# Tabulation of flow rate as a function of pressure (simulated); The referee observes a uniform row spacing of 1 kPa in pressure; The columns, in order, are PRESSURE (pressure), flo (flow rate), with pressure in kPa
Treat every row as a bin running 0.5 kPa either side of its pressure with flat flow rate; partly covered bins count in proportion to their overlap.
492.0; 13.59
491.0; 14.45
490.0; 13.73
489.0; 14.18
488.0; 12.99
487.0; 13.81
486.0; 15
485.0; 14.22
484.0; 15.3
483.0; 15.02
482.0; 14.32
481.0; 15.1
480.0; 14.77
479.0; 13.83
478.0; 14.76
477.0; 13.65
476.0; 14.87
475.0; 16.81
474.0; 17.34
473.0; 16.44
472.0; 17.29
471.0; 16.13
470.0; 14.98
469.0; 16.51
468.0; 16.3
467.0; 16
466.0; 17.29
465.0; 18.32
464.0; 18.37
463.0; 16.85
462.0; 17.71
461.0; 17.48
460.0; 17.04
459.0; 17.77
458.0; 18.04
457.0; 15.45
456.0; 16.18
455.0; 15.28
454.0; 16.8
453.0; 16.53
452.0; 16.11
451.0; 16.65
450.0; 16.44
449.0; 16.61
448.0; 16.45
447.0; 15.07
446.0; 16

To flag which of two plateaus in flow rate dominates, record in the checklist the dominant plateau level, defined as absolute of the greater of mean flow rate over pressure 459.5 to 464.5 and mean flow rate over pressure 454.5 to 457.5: 17.5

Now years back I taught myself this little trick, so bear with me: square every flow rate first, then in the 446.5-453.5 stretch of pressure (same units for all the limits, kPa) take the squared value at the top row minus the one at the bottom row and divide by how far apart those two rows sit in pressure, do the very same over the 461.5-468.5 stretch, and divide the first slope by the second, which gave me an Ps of -1.0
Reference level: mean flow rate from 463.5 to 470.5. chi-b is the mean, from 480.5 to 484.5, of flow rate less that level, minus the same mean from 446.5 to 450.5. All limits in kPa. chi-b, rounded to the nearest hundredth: -1.21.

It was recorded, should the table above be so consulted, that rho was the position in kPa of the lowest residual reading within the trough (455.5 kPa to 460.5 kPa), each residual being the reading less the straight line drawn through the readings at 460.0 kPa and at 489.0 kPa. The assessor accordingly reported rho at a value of 457.0 kPa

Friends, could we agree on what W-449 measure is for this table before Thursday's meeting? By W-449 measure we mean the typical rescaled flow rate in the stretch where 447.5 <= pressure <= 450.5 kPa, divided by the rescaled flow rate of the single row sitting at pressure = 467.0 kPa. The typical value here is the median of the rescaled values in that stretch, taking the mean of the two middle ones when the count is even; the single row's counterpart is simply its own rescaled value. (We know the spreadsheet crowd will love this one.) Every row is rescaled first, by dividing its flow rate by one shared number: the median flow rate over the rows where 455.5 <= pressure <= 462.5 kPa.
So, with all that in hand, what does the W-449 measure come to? 1.03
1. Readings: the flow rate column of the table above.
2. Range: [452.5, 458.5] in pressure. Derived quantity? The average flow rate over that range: 16.4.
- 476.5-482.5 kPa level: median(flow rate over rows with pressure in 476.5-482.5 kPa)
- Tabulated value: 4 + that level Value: 18.5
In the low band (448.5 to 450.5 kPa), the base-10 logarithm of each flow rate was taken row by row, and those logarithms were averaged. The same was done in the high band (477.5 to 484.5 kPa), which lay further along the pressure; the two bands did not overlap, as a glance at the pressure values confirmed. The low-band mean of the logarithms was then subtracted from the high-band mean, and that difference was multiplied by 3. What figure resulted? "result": -0.15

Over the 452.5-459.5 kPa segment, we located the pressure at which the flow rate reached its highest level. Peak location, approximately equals 458.0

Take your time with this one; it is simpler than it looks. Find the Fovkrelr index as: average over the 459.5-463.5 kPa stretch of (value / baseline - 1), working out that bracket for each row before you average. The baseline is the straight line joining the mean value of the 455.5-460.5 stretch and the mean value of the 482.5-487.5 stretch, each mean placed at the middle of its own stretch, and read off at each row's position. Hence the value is 0.040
